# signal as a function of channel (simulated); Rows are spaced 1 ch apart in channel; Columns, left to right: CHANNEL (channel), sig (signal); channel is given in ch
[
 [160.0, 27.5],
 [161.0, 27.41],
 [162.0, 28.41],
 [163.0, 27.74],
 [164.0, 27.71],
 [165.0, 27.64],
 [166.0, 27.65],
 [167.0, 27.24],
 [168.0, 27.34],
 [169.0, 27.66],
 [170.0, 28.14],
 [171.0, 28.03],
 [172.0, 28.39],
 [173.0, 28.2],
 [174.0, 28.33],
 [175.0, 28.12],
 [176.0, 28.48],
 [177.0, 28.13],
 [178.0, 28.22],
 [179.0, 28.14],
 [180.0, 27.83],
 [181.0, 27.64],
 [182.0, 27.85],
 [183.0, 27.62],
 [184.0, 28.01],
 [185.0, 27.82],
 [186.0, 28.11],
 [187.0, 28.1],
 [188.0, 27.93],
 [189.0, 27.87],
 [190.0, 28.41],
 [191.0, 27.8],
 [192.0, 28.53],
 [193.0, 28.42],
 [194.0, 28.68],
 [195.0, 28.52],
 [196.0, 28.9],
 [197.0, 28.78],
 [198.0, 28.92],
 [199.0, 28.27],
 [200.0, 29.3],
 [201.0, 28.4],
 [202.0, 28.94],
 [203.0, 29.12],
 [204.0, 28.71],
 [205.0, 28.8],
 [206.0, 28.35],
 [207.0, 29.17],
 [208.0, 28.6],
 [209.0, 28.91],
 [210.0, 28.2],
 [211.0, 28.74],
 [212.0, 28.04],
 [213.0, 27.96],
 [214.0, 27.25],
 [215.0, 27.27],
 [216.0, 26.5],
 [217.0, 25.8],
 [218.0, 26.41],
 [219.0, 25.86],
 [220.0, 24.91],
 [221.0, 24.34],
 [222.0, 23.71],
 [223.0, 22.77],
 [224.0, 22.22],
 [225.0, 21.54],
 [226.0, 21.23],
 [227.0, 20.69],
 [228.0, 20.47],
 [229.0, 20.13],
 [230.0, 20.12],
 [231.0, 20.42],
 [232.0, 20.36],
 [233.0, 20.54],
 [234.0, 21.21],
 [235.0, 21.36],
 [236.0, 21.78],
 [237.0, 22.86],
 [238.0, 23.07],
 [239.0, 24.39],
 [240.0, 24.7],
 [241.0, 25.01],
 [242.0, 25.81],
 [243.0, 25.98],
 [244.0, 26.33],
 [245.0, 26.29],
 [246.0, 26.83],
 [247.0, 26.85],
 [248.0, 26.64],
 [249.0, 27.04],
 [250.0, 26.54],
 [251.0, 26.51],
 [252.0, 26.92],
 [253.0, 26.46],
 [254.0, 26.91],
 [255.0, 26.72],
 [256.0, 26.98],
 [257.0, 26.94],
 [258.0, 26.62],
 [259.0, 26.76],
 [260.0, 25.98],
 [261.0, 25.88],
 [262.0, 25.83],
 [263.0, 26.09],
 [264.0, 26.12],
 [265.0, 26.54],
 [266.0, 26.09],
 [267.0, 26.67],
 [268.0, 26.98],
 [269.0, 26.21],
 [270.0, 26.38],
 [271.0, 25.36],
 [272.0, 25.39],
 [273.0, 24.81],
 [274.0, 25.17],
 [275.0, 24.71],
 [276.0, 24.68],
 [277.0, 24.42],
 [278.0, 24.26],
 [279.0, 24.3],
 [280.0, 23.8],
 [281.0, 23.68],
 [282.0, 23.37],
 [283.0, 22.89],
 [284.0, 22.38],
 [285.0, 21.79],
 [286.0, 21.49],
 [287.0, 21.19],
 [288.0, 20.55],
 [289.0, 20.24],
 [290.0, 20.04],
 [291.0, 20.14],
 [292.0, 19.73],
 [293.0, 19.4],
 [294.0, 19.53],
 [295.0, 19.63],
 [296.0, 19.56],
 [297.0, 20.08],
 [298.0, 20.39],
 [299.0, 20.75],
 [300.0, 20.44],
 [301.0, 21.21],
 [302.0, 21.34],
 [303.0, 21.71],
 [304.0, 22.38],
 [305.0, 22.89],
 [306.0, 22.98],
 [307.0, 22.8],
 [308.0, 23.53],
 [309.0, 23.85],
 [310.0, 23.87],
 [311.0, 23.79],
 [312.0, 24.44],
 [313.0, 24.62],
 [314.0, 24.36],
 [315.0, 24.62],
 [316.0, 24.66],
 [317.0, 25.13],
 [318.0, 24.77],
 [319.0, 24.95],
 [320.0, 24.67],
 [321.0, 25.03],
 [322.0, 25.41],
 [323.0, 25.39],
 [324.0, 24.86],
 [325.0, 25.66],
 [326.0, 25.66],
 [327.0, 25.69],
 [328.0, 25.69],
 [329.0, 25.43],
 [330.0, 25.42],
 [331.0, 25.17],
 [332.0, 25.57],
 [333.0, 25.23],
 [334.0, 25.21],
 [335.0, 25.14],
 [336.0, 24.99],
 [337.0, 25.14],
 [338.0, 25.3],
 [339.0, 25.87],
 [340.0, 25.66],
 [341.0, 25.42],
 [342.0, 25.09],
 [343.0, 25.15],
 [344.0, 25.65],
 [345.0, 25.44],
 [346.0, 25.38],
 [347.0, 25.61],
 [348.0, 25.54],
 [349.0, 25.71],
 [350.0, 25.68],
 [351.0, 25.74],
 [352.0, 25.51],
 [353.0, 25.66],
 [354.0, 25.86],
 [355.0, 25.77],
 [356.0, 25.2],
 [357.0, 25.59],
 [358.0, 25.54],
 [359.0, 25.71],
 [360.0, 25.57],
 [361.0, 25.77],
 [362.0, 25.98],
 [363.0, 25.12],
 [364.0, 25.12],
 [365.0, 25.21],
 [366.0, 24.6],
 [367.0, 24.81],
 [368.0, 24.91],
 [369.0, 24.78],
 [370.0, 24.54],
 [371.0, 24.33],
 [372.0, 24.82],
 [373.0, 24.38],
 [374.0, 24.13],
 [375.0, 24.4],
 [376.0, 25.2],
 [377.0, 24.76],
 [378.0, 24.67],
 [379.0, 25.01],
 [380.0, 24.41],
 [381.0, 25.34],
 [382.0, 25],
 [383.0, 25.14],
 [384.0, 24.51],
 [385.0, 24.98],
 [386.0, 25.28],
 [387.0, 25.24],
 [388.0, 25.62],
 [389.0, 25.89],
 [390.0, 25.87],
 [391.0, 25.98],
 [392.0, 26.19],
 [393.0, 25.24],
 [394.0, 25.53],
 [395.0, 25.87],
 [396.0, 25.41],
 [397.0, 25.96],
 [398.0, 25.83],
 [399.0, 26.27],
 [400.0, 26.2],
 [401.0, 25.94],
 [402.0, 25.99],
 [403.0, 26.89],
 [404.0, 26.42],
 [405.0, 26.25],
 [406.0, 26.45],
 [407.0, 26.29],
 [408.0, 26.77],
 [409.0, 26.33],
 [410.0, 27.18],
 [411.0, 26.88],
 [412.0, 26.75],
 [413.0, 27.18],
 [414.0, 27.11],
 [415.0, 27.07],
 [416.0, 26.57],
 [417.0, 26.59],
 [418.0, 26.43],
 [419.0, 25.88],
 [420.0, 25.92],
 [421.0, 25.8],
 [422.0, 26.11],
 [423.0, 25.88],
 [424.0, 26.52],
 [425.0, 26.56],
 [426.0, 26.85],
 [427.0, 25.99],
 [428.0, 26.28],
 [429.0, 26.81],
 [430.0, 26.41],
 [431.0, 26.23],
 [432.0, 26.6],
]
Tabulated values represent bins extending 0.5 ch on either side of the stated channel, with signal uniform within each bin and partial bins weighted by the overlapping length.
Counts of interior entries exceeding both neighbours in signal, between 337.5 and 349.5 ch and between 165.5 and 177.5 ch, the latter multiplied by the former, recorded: 12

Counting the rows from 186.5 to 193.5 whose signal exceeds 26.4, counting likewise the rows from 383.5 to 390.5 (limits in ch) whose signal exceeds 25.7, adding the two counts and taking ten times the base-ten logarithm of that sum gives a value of 9.5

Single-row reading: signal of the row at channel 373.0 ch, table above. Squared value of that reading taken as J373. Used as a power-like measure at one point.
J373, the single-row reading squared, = 594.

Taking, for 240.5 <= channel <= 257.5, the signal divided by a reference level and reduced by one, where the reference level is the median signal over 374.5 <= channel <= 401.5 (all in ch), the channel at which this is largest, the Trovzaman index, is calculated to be 249.0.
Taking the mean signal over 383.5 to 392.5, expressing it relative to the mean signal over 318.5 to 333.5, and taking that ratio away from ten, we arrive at 8.99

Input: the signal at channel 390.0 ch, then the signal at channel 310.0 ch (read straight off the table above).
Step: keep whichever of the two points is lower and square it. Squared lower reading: 570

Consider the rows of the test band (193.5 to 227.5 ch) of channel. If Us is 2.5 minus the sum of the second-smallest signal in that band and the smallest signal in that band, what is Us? -39.4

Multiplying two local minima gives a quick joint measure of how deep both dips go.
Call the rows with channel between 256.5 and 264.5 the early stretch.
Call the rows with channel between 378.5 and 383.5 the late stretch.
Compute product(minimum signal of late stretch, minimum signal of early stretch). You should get 631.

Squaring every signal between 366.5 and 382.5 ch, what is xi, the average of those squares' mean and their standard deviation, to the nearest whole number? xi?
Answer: 314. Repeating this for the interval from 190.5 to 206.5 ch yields 421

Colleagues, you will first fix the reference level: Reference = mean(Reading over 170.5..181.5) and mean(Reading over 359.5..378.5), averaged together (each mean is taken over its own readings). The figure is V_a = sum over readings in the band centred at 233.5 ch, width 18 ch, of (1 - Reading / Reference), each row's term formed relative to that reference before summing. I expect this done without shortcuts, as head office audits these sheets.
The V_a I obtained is 3.1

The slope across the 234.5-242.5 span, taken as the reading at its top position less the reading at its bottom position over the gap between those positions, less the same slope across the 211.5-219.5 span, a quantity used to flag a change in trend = 0.95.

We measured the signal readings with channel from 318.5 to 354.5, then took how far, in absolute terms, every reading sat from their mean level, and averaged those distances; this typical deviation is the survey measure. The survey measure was 0.24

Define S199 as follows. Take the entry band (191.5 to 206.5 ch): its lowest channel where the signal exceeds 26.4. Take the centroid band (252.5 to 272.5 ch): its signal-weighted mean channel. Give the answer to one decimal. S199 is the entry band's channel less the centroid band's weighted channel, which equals -70.4 ch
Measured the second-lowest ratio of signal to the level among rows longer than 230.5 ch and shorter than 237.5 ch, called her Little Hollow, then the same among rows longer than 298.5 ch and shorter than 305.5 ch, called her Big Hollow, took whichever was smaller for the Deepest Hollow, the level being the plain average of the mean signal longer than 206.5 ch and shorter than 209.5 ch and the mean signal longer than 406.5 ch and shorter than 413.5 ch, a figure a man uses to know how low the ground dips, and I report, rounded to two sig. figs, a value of 0.73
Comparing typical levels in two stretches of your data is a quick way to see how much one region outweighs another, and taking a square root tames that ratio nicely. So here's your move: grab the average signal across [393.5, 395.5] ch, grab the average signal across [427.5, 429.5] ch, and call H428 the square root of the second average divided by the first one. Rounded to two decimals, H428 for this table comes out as 1.02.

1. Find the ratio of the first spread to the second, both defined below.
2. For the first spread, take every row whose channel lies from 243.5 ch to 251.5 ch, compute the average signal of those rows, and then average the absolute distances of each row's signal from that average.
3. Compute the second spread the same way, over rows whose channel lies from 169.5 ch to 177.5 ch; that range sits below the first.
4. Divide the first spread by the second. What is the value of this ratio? 1.6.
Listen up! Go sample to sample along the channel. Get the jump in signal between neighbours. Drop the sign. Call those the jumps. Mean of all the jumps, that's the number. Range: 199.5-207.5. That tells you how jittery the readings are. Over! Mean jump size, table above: 0.48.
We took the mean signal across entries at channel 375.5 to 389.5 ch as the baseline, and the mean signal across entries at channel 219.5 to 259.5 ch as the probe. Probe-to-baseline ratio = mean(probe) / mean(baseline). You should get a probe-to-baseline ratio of 0.96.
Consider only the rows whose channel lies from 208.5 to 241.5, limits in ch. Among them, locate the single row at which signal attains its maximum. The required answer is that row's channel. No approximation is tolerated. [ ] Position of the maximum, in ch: 209.0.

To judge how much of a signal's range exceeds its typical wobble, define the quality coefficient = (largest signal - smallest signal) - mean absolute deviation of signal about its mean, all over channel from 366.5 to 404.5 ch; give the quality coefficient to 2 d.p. 2.18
